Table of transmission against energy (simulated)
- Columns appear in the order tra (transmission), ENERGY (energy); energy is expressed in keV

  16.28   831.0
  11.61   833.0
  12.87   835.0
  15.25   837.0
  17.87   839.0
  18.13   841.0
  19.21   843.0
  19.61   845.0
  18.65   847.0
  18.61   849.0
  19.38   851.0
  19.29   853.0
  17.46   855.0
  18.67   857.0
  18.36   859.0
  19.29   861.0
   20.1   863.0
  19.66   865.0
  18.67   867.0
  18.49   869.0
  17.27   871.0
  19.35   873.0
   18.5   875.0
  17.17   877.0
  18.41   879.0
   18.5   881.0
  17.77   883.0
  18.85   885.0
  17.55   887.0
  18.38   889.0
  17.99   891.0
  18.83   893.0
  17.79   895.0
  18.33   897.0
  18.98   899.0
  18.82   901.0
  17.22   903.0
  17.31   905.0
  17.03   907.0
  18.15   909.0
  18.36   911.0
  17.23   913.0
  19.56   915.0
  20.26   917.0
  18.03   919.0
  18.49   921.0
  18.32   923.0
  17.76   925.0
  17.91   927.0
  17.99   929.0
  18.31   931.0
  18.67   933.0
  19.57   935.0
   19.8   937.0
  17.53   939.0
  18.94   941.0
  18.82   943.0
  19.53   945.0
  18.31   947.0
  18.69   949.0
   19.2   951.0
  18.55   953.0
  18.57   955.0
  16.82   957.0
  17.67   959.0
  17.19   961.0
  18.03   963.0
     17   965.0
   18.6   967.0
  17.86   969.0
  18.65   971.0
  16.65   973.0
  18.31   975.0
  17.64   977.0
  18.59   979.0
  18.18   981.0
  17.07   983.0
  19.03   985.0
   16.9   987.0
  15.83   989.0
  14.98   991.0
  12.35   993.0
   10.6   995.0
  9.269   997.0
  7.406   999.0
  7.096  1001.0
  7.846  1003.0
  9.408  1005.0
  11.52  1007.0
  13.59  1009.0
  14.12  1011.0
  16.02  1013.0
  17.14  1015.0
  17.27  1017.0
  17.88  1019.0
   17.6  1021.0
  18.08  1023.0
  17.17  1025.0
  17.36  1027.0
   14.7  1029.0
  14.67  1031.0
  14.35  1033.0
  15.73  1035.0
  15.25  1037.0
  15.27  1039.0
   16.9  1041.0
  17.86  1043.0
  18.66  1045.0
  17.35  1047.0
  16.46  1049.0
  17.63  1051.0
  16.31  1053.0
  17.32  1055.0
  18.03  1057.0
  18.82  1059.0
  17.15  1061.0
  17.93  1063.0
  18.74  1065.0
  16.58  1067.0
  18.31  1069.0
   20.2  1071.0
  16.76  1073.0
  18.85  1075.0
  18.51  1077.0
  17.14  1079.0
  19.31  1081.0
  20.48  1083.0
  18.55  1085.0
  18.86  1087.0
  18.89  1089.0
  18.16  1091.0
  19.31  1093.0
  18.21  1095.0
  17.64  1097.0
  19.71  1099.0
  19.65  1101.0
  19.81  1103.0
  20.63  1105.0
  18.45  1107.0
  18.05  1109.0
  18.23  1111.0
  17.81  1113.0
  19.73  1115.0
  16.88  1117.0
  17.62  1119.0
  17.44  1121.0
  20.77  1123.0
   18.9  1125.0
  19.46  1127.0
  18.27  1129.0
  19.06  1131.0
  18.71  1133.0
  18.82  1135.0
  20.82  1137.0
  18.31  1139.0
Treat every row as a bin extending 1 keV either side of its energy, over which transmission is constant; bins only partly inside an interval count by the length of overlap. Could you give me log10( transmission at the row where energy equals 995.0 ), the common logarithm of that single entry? 1.03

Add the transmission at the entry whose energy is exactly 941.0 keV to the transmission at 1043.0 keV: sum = 36.8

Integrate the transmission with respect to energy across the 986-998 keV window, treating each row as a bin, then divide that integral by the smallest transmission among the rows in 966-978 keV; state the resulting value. 9.6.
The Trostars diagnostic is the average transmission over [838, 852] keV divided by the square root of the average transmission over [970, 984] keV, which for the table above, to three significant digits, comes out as 4.44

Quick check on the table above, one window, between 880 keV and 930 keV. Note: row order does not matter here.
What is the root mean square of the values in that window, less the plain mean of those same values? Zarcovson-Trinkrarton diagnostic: 0.015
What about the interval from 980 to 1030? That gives 0.475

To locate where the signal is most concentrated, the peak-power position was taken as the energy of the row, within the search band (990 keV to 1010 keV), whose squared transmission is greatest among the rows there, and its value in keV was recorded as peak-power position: 991.0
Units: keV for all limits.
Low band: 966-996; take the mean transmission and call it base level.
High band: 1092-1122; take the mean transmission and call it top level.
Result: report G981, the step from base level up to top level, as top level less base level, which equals 1.9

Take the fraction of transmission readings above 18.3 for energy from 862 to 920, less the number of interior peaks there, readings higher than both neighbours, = -8.4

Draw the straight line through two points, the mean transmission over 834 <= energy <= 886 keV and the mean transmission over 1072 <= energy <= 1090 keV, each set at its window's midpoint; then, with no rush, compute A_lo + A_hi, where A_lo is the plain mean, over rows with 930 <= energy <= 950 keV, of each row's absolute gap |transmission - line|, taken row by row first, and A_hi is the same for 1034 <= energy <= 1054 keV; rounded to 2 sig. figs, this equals 2.5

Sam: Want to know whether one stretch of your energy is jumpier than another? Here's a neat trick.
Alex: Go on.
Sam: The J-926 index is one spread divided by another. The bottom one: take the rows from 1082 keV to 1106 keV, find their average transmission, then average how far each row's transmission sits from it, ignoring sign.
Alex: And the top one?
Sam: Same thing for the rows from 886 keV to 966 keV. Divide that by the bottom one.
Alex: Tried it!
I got 0.84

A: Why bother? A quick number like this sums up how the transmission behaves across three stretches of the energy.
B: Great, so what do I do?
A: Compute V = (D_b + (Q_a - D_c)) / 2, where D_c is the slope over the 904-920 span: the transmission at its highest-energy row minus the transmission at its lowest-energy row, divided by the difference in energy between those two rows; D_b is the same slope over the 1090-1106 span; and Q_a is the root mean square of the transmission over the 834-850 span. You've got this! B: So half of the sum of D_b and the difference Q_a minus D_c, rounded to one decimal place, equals 8.9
